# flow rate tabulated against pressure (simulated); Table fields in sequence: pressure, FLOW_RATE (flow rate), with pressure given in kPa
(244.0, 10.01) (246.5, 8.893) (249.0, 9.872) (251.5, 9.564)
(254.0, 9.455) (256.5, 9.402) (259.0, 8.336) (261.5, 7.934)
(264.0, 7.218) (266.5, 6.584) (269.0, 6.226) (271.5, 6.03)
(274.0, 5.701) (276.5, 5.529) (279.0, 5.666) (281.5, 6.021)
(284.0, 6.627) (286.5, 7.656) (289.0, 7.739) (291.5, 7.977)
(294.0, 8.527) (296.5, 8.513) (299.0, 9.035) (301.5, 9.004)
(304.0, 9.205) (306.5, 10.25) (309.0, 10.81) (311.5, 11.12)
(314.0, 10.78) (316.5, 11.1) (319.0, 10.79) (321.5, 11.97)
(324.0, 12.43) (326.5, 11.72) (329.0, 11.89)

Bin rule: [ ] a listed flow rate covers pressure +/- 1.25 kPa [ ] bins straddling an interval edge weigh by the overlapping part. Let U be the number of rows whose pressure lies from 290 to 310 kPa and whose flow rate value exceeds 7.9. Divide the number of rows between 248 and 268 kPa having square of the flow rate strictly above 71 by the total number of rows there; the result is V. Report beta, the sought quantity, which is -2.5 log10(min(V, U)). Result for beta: 0.8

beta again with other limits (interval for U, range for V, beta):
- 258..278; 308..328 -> 0.0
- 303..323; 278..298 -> 1.5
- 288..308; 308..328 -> 0.0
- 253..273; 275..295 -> 2.3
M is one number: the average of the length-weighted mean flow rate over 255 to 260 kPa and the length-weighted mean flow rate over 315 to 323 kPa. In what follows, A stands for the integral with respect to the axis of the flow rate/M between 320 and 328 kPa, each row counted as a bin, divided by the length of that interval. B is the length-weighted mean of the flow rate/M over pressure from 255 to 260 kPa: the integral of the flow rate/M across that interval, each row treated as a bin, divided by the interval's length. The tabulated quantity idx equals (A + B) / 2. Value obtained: 1.03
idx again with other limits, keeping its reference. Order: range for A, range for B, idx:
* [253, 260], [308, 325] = 1.01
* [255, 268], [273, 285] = 0.68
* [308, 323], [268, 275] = 0.85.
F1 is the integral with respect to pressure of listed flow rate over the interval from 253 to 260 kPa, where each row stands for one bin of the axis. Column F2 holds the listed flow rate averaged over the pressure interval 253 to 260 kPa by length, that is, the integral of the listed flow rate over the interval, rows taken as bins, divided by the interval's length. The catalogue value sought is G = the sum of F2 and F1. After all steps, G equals 73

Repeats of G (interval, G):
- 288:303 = 136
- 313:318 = 66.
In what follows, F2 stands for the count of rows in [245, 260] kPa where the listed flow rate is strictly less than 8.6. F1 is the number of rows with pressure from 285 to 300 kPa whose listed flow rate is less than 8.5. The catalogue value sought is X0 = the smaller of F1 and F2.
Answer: 1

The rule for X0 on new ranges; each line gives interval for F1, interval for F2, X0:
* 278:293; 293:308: 2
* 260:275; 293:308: 2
